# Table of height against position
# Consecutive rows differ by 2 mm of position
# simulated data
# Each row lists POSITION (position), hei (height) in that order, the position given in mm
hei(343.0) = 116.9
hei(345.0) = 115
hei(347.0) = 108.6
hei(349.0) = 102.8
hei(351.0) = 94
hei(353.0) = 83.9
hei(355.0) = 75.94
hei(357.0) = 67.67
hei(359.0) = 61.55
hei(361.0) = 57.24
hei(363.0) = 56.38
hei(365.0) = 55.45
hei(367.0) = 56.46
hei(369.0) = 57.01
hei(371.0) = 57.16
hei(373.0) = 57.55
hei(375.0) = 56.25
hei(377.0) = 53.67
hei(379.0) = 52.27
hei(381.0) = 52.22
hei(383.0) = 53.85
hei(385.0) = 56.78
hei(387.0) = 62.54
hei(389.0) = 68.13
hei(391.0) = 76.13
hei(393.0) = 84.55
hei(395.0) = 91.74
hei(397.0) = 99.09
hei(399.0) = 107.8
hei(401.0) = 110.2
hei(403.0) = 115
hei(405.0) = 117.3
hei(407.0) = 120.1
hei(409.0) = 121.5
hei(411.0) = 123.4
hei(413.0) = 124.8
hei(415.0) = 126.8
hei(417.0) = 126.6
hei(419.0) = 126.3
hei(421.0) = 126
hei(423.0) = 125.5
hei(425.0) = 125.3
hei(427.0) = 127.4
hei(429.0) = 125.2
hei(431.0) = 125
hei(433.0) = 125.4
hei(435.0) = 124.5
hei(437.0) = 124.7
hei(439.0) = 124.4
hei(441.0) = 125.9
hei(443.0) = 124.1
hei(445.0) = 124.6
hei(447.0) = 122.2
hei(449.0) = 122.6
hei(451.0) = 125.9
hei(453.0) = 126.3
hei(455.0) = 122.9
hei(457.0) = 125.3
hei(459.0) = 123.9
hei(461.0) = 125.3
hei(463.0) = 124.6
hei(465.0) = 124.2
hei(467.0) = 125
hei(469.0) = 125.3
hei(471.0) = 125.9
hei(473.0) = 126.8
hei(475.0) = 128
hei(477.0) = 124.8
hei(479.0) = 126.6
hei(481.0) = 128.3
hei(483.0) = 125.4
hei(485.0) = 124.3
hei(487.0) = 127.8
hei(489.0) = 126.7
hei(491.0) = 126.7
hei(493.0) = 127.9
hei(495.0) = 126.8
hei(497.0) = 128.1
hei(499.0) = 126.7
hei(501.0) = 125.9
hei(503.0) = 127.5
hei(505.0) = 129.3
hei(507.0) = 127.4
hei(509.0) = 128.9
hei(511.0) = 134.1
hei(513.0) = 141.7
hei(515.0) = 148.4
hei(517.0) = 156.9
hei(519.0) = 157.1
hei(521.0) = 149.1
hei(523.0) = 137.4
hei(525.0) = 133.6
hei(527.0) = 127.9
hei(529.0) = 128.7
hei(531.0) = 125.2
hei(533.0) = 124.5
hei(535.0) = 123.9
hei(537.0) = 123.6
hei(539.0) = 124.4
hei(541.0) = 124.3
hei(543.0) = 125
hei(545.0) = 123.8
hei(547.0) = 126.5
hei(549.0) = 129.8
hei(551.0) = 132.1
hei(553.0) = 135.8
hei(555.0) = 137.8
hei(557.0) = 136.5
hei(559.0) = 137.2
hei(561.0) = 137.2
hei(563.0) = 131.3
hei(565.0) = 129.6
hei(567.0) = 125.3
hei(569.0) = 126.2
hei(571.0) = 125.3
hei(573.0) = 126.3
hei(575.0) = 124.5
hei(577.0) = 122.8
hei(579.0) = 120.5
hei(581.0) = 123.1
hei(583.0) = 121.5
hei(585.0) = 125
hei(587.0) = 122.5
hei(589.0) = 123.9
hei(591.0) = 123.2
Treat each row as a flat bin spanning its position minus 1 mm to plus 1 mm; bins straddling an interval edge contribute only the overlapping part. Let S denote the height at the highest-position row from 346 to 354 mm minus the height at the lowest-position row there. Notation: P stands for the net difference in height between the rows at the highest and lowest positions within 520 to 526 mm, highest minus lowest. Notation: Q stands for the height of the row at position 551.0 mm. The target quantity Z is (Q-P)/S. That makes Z -6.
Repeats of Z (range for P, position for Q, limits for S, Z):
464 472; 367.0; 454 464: 32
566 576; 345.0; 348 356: -4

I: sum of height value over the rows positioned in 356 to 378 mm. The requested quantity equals 636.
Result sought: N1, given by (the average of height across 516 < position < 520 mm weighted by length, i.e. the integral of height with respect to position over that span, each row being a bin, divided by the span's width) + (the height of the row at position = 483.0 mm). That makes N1 282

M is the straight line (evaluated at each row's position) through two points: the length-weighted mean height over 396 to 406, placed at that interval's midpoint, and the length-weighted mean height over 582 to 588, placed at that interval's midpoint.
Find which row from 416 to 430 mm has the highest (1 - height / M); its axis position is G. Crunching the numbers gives 429.0 mm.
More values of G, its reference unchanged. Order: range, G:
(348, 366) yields 365.0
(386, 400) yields 387.0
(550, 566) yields 565.0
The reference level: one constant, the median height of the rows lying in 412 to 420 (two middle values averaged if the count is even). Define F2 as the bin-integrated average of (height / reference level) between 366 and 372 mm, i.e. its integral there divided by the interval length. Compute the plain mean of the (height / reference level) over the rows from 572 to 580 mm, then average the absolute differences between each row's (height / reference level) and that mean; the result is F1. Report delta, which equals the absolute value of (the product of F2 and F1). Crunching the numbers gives 0.007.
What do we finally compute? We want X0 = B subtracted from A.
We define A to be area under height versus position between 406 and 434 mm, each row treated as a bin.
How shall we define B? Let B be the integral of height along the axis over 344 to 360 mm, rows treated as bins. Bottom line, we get 2080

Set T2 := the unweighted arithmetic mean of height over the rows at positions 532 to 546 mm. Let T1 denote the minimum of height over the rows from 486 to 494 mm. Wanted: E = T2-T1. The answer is -2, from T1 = 126.7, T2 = 124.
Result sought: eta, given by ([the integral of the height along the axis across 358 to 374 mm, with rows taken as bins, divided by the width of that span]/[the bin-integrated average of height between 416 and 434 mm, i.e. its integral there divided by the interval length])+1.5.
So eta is 2.0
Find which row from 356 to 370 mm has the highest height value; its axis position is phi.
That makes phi 357.0 mm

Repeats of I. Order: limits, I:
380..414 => 1585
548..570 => 1459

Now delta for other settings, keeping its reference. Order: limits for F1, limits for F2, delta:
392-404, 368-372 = 0.034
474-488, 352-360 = 0.006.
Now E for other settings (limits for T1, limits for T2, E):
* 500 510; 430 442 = -1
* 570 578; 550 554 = 11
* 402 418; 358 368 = -58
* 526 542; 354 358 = -52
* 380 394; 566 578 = 73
